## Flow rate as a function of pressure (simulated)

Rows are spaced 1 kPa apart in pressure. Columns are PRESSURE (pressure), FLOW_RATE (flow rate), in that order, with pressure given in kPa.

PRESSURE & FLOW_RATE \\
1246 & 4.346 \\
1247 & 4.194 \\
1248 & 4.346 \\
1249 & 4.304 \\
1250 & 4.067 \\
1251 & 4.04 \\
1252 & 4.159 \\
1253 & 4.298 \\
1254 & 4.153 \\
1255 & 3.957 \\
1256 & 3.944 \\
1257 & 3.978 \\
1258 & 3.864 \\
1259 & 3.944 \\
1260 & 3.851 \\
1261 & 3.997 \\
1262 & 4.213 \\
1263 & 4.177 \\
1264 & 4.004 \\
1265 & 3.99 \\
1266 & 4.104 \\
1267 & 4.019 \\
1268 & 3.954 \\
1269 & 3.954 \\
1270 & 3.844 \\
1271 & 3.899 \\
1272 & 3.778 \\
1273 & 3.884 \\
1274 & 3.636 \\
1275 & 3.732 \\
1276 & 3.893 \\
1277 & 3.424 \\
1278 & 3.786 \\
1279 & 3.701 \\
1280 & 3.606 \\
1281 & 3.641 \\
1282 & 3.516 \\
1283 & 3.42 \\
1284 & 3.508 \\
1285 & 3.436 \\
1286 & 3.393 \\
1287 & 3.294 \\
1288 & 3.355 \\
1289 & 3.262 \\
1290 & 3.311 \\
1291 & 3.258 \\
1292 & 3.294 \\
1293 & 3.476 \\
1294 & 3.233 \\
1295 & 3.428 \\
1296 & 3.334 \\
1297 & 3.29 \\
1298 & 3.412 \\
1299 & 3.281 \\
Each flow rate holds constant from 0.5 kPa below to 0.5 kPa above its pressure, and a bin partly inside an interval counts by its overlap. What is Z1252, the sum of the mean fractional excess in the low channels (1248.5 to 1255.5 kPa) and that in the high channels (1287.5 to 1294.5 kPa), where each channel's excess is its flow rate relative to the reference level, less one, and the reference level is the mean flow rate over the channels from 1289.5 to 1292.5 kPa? 0.27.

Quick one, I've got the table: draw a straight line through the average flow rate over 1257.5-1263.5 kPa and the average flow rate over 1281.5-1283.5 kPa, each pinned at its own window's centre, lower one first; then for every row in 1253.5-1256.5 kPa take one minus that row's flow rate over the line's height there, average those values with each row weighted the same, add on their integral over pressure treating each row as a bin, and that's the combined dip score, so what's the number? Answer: 0.12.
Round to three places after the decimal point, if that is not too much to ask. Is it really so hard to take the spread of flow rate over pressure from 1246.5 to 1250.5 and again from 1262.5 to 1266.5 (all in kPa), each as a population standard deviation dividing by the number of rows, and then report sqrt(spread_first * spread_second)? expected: 0.091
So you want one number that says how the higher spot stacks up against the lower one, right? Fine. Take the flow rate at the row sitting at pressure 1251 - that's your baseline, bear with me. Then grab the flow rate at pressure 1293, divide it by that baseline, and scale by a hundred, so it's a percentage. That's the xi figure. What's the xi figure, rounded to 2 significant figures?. 86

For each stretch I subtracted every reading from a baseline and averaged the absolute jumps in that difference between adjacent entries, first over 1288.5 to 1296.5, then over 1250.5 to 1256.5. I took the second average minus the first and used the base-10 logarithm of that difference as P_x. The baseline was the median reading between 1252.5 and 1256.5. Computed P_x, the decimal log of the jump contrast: -3.16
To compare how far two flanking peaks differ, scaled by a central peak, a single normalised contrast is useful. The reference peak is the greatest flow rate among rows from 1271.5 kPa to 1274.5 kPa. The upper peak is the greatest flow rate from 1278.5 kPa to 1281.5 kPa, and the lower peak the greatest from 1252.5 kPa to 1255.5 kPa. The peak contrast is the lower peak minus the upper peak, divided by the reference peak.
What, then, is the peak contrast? 0.15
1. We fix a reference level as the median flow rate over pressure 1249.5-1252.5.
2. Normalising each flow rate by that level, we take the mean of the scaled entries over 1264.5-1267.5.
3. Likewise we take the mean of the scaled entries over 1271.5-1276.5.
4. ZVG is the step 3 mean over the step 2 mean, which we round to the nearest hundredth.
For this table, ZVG 0.94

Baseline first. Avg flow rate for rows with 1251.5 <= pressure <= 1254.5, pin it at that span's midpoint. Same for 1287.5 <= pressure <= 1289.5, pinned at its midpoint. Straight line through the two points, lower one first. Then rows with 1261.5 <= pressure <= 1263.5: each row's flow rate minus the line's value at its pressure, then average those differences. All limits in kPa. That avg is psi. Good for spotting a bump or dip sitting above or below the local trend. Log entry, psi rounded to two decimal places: 0.23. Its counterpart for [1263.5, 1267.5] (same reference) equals 0.14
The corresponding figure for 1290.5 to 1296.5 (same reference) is 0.15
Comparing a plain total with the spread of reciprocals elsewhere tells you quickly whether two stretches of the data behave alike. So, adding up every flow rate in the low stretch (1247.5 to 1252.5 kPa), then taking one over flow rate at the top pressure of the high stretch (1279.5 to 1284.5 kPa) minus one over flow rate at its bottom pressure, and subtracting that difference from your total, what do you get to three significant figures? 20.9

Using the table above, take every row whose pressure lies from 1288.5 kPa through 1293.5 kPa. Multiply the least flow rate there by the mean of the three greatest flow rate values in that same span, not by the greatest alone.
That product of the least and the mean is 11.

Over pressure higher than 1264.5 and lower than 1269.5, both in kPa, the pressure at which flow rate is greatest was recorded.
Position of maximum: 1266 kPa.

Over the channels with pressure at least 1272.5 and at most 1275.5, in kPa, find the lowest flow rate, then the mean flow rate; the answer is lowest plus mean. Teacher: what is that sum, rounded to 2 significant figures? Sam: 7.4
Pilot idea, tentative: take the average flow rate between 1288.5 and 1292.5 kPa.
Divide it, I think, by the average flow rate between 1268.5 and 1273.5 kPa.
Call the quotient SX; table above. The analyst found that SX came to 0.85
